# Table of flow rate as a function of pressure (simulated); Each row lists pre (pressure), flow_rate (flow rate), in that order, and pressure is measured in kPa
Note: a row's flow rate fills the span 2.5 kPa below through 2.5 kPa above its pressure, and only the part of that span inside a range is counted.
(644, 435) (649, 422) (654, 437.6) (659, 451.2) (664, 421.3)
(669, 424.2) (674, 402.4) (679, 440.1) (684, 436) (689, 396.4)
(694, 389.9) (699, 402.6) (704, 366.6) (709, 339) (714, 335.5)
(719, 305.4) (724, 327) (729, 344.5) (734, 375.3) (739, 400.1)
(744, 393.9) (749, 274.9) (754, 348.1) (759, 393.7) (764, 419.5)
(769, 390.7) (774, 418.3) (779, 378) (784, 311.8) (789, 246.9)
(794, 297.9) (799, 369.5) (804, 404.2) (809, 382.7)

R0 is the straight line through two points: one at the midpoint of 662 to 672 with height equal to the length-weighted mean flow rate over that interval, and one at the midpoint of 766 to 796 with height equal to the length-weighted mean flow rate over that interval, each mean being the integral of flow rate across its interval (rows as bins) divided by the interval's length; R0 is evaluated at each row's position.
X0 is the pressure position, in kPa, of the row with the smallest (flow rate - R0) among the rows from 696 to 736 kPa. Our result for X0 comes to 719 kPa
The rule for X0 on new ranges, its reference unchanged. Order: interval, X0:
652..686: 674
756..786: 784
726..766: 749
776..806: 789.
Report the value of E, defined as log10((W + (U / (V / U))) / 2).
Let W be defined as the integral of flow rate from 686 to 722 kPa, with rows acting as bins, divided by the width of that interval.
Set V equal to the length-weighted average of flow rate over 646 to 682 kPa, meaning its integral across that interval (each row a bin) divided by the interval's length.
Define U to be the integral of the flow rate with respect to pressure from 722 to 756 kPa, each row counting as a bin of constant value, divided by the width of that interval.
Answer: 2.51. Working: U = 352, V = 429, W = 363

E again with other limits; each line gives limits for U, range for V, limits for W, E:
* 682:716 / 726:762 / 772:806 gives 2.57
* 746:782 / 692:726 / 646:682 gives 2.62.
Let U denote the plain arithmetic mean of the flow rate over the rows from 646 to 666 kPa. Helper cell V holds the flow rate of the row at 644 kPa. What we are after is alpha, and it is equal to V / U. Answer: 1.00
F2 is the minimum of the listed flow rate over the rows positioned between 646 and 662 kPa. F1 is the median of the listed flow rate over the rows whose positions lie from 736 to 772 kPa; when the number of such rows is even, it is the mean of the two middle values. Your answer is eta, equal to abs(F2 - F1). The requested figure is 28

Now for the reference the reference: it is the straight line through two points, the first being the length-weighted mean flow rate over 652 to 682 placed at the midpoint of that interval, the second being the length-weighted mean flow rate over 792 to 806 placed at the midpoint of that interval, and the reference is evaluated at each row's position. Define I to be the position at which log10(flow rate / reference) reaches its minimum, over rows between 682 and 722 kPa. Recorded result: 719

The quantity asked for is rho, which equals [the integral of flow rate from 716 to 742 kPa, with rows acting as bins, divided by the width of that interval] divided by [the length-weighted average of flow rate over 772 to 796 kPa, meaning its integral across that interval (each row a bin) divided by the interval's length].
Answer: 1.07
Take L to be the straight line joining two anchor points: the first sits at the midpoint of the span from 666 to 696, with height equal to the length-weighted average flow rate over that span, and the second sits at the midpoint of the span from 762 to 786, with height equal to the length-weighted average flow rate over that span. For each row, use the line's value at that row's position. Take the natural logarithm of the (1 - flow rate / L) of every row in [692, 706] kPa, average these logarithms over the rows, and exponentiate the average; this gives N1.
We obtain 0.044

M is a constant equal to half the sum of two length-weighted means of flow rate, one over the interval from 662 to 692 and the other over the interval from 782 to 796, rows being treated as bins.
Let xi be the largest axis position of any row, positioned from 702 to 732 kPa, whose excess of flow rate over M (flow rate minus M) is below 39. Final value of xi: 729 kPa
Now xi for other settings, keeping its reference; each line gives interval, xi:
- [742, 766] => 754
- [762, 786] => 784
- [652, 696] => 694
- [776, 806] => 799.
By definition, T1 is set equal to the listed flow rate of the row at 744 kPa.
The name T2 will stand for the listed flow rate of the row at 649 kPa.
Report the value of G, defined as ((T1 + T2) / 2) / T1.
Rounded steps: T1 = 393.9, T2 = 422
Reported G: 1.04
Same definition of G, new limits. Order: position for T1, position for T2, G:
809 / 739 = 1.02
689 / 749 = 0.85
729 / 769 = 1.07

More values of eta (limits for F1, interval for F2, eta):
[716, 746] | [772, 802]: 113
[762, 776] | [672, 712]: 79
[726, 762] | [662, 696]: 15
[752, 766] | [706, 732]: 88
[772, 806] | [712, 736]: 64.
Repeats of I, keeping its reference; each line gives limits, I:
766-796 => 789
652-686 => 674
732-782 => 749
